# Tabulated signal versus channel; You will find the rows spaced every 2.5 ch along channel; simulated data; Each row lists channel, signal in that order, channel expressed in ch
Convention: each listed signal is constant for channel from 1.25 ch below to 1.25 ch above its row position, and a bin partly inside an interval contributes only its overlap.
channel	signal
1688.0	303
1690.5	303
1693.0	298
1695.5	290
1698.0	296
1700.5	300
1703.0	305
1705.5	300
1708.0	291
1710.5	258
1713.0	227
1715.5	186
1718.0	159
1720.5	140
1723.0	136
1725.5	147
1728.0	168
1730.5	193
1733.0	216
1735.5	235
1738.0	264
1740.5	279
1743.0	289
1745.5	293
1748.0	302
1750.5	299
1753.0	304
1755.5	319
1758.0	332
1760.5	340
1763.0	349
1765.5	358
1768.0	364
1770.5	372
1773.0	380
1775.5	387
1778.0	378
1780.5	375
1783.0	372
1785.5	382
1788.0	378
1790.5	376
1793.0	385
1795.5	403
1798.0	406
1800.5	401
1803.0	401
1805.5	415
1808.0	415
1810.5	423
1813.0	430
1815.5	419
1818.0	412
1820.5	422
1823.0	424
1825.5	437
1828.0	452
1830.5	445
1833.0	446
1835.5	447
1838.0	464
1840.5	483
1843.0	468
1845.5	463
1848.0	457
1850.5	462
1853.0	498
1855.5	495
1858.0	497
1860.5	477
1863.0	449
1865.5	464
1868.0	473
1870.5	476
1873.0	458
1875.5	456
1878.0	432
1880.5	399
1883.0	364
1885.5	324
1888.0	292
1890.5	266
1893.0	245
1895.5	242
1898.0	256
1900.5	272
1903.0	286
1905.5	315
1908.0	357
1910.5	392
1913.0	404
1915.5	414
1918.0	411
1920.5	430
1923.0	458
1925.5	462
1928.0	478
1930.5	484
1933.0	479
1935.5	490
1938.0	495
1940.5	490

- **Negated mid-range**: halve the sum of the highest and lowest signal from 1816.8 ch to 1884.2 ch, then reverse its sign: -431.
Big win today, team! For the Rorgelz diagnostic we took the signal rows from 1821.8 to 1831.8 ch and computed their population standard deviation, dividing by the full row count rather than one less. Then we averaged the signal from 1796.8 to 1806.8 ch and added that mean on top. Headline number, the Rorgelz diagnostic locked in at 416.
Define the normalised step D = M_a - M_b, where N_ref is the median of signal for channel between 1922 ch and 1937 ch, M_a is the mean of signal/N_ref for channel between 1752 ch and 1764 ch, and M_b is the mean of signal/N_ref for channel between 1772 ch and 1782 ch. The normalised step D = -0.11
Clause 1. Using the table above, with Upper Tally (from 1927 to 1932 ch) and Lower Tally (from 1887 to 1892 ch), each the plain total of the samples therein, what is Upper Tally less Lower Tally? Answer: 404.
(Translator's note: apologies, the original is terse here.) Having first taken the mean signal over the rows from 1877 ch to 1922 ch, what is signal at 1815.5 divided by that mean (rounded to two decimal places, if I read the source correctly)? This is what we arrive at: 1.24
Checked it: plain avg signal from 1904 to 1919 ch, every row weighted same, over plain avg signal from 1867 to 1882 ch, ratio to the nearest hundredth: 0.85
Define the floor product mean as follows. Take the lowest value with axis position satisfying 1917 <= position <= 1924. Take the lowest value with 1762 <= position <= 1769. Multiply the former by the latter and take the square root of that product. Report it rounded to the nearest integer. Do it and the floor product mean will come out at 379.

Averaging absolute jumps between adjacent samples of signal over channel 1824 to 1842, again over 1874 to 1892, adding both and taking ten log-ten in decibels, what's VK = 16.2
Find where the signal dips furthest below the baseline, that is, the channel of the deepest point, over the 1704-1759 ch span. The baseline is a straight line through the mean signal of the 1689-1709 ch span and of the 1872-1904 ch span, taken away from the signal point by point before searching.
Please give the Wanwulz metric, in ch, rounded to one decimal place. 1723.0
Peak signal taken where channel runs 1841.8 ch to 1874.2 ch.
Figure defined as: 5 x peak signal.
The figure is 2490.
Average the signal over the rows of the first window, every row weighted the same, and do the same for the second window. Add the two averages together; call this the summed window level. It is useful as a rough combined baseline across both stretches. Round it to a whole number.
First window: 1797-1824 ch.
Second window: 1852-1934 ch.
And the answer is 815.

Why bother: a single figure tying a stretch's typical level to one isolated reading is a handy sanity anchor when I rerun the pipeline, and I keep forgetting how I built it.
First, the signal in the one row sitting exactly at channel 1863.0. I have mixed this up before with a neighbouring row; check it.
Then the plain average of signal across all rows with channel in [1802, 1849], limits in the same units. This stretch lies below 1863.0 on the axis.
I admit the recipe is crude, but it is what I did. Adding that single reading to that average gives 887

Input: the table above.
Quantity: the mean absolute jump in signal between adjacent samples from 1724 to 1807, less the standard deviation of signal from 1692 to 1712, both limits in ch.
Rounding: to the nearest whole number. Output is -4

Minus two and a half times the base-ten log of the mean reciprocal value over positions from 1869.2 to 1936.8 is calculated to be 6.40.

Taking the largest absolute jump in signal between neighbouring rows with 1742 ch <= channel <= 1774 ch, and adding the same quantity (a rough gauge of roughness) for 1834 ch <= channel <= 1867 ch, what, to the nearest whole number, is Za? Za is 51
